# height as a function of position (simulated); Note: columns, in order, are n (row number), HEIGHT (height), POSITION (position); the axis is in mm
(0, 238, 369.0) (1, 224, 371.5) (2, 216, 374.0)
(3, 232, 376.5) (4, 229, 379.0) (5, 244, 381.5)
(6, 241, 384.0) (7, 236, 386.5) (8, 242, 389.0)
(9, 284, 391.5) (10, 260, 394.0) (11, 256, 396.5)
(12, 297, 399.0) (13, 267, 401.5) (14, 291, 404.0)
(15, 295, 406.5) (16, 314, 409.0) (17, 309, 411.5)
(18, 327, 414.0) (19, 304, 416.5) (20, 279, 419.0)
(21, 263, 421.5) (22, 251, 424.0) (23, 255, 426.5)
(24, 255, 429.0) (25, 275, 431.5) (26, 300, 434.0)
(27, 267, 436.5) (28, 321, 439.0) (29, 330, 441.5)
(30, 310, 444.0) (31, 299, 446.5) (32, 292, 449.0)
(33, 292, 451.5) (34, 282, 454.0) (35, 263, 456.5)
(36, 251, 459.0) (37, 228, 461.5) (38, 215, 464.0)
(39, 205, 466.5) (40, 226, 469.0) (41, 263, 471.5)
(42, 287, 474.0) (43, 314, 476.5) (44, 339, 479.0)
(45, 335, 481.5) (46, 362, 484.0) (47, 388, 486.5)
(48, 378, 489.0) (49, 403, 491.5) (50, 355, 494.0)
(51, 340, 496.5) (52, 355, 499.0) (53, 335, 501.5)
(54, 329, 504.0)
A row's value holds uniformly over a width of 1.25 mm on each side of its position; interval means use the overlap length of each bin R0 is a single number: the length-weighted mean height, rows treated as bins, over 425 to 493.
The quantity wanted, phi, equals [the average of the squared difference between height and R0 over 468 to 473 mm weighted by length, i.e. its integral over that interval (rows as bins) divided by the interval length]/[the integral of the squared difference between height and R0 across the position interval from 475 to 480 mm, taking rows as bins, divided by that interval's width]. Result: 2.29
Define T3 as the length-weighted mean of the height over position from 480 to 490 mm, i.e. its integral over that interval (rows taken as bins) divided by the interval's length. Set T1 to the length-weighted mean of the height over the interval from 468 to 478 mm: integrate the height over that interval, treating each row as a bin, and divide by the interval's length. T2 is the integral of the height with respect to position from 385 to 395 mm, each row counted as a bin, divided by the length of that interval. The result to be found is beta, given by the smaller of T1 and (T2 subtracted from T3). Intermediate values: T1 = 275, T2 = 255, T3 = 365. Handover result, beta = 110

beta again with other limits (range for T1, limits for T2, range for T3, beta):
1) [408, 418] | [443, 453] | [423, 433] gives -37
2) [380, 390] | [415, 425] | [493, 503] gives 69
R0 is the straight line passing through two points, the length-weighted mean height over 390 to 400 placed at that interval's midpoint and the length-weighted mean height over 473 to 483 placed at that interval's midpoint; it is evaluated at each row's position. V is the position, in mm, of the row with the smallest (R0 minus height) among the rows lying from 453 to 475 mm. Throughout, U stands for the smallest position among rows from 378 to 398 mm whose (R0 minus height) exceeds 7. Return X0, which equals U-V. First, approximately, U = 379.0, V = 454.0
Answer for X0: -75.0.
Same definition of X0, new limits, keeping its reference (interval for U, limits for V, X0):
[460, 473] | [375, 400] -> 62.5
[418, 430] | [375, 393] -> 27.5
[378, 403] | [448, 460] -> -70.0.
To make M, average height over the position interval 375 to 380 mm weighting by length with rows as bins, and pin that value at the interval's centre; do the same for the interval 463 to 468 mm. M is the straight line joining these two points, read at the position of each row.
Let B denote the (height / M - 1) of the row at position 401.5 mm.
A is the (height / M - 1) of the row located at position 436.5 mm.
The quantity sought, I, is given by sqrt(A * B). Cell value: 0.21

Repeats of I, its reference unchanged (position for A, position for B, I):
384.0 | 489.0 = 0.22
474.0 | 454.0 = 0.35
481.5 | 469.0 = 0.22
